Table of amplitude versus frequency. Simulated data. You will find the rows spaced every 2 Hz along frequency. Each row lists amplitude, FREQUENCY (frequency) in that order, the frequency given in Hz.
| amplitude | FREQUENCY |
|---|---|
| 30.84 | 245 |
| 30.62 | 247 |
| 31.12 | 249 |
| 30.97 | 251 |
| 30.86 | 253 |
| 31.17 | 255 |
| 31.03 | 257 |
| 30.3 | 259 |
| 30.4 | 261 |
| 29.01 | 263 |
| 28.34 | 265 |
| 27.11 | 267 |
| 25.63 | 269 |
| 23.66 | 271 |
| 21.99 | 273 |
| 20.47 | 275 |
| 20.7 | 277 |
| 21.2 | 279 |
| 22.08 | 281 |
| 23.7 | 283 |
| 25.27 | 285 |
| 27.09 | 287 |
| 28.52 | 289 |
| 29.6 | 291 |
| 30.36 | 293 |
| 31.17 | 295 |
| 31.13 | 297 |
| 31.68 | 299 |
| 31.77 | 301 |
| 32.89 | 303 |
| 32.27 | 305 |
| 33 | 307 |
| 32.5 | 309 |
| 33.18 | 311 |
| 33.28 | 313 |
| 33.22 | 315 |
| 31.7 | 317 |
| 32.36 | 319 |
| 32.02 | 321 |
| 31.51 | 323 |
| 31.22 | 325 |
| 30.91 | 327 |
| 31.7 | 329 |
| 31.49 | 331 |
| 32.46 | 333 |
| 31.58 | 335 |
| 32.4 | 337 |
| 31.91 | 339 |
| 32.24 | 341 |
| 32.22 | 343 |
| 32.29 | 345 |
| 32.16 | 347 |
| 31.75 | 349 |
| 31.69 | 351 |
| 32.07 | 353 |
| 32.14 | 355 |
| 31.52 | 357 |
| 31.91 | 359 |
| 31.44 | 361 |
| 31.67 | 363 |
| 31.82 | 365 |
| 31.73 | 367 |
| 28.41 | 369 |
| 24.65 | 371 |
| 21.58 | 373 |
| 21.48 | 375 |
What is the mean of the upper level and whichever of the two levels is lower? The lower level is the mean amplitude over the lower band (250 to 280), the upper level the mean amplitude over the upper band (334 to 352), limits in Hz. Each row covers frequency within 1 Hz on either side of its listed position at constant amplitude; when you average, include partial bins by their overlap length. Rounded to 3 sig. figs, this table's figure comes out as 29.4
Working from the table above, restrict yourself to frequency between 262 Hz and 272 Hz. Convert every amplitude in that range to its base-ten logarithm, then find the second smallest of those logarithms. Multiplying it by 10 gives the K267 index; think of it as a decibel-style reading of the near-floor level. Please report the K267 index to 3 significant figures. 14.1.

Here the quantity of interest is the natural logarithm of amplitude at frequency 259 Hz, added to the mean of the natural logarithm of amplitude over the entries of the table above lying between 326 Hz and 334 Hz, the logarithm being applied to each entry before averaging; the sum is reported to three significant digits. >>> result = 6.87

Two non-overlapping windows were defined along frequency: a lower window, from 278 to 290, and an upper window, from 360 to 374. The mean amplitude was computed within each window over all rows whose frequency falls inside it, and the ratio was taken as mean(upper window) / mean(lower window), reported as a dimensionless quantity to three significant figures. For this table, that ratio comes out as 1.17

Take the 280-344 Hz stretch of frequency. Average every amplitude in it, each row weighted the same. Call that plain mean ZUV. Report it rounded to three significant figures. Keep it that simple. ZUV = 30.9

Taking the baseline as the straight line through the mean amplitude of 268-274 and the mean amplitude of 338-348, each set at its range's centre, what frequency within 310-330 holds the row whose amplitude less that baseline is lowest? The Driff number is 327 Hz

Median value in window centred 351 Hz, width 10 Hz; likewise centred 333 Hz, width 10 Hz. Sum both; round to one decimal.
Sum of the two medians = 63.8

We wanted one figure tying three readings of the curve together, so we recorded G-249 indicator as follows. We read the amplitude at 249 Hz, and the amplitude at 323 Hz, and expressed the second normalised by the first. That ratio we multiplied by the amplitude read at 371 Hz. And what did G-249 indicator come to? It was 25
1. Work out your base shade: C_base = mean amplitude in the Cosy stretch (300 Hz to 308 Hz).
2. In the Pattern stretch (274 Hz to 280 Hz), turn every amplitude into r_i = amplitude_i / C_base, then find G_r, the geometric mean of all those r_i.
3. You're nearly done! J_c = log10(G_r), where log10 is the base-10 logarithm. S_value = -0.194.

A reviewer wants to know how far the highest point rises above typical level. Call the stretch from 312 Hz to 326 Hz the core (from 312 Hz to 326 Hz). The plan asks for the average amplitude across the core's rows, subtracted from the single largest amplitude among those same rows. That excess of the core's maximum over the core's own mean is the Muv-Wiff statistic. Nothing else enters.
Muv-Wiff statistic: 1.1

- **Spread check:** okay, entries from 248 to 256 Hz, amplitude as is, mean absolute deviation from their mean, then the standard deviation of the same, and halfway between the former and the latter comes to 0.1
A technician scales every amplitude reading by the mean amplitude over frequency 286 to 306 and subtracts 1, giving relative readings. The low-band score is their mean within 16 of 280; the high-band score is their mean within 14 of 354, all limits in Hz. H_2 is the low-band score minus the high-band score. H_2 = -0.21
